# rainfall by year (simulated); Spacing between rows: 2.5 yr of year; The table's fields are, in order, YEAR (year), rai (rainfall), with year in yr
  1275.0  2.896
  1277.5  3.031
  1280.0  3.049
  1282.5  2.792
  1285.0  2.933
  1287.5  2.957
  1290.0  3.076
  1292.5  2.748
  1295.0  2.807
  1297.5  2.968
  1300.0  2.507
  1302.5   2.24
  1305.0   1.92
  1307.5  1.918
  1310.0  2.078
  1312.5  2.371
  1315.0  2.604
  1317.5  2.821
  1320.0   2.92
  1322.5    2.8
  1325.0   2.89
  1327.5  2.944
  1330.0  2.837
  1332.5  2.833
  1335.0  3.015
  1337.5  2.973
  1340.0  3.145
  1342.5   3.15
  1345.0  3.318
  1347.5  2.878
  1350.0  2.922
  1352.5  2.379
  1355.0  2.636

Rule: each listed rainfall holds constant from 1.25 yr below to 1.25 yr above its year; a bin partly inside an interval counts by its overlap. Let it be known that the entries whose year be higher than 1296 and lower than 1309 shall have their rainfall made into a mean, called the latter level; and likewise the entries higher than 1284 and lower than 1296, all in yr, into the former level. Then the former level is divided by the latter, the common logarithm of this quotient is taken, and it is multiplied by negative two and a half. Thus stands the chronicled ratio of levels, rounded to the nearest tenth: -0.2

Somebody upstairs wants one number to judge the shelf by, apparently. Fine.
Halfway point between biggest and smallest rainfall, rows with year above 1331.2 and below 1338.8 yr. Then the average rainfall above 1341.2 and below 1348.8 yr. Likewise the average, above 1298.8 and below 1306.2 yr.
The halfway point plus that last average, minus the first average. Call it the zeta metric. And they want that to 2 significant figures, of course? 2.0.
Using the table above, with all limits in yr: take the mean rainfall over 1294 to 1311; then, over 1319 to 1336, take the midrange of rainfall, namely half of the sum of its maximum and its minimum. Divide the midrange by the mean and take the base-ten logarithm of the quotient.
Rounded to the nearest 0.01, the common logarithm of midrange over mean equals 0.09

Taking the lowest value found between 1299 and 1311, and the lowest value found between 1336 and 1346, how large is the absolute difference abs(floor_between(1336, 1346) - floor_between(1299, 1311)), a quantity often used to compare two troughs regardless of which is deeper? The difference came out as 1.1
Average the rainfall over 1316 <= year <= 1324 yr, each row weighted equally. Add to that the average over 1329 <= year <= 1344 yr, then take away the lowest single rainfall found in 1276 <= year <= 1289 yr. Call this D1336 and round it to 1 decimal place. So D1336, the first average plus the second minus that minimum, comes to 3.0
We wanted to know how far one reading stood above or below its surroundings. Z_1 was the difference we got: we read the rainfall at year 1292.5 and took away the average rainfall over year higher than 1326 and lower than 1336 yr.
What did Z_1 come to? -0.16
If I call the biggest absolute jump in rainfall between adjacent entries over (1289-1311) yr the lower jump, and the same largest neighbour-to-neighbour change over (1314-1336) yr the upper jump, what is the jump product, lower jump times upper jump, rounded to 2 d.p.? 0.10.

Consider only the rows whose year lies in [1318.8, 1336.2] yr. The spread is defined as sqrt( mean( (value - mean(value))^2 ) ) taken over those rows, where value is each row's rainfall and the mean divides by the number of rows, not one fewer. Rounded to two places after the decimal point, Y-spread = 0.07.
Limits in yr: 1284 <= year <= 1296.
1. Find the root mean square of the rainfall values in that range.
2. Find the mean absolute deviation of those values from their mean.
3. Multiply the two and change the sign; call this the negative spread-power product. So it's -0.29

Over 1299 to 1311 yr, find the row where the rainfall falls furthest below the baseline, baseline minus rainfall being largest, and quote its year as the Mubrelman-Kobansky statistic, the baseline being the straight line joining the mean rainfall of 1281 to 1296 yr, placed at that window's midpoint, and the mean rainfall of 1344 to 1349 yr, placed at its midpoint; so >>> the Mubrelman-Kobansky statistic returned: 1307.5 yr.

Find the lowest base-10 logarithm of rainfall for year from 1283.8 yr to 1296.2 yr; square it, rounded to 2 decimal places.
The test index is 0.19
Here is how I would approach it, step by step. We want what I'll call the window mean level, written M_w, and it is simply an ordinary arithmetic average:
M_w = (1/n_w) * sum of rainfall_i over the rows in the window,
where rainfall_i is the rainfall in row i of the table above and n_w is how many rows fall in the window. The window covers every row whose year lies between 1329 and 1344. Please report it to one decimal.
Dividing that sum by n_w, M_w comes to 3.0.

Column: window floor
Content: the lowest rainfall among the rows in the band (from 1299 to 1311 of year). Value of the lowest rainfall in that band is 1.918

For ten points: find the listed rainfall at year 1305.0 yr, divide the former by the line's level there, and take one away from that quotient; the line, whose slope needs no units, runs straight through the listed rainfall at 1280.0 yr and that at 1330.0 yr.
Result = -0.35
